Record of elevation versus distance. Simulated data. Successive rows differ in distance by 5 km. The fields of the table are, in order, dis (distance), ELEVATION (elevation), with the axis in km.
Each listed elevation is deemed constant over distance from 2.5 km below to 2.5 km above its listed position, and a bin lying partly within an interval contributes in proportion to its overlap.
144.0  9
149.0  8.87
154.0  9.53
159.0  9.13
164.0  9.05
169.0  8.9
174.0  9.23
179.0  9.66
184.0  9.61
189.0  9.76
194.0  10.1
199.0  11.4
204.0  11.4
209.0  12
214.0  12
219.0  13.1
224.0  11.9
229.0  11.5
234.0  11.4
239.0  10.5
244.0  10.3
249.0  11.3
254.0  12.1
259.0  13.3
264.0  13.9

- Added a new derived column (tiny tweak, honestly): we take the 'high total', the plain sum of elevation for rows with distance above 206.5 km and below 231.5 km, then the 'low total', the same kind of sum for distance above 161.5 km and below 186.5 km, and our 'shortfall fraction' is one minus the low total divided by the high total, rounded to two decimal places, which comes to 0.23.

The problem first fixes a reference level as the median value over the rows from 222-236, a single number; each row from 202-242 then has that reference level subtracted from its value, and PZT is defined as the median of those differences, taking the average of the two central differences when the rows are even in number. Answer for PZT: 0.2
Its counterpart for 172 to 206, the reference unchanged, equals -1.7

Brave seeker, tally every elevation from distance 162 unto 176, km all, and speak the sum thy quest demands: 27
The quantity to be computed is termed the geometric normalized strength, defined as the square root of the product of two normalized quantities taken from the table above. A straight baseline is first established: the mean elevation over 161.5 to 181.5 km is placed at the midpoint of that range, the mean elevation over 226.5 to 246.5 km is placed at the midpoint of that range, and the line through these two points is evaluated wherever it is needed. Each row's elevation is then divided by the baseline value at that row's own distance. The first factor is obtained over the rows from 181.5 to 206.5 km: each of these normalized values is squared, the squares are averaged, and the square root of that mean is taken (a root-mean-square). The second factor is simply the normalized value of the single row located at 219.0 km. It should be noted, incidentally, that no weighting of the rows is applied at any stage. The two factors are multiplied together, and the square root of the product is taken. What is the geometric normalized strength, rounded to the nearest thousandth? 1.156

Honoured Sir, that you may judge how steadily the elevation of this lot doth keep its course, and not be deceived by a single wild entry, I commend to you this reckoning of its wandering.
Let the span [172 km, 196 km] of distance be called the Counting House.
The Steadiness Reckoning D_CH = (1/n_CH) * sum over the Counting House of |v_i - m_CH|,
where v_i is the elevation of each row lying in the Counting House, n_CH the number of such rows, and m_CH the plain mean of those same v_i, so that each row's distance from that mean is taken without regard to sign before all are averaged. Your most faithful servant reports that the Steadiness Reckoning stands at 0.21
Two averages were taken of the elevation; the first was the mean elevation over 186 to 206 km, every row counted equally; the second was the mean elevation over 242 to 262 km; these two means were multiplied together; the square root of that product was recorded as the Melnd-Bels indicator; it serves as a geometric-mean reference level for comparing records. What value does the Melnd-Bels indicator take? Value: 11.2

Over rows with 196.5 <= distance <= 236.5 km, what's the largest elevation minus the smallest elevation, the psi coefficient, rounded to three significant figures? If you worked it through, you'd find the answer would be 1.70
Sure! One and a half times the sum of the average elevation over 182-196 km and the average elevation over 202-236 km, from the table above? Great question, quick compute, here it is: 32.6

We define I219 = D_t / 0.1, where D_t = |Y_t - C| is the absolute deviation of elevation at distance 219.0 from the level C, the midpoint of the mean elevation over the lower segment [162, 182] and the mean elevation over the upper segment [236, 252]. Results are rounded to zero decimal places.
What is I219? 31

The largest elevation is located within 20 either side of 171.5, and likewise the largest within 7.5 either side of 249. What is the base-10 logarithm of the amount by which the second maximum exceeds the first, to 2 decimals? 0.37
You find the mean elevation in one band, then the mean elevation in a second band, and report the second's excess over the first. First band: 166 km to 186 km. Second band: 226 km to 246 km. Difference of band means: 1.6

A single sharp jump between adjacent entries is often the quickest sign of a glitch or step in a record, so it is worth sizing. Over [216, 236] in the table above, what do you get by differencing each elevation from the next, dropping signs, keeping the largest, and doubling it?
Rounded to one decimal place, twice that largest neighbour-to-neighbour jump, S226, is 2.4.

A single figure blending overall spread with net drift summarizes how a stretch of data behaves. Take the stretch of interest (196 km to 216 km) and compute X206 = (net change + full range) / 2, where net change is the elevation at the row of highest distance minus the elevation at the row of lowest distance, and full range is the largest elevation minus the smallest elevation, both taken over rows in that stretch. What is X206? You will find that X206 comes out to 0.60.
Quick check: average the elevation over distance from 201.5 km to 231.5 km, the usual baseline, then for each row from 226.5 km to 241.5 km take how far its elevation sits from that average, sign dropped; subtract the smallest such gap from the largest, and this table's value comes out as 1.00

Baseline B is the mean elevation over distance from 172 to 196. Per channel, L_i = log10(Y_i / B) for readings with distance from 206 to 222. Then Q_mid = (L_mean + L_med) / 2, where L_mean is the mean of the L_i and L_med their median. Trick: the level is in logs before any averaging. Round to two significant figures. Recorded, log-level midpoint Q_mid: 0.10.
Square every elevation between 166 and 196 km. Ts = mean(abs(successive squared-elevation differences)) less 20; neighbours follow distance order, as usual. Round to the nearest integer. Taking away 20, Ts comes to -15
